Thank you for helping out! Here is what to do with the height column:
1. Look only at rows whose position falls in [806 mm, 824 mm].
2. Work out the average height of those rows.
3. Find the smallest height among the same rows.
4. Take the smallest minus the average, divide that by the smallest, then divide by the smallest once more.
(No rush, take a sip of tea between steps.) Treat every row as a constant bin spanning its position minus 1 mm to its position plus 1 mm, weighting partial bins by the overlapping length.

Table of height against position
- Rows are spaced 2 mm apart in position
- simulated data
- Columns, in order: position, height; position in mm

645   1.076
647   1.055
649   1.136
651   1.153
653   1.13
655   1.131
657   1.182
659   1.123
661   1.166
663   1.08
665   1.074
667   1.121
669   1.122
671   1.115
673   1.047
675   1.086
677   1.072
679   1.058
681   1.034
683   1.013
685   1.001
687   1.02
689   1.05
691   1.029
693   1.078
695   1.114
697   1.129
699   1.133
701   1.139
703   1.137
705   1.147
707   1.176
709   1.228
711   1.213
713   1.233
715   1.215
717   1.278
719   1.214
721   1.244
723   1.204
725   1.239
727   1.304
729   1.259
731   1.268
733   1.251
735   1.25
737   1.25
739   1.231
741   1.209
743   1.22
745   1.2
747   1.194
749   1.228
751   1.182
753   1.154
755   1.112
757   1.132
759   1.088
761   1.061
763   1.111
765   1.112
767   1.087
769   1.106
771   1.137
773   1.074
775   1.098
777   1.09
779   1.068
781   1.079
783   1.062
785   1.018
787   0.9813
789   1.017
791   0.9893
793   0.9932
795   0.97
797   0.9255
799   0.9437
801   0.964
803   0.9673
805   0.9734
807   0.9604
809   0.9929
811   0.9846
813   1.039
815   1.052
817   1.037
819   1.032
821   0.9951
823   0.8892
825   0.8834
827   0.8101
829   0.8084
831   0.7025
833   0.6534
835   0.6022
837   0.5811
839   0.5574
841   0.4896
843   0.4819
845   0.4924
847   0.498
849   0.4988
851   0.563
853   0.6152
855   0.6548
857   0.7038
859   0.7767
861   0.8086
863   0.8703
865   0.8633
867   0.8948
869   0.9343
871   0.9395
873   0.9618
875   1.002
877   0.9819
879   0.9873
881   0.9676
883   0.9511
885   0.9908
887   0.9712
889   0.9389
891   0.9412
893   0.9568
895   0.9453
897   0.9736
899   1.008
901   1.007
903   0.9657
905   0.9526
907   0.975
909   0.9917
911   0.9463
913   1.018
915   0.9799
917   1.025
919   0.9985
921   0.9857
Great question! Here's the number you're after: -0.14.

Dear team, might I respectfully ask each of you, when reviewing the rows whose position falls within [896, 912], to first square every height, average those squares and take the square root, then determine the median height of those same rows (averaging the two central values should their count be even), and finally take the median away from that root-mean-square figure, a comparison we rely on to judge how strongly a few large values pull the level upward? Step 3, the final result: 0.003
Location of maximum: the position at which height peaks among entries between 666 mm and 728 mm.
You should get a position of 727 mm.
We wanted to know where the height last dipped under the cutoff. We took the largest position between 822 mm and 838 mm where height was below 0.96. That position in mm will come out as 837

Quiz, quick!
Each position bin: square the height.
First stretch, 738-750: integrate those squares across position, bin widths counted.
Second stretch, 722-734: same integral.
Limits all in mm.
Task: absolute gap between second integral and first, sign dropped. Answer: 1.2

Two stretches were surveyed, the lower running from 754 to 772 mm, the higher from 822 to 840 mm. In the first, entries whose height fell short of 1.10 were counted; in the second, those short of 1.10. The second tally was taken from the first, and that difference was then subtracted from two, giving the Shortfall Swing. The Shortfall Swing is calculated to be 8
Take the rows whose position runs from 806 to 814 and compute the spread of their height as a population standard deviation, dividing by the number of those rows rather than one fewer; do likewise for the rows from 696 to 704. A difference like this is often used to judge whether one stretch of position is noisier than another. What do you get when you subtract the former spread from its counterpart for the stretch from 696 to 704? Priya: -0.02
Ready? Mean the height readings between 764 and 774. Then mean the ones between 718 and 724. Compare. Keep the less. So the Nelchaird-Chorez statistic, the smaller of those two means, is 1.10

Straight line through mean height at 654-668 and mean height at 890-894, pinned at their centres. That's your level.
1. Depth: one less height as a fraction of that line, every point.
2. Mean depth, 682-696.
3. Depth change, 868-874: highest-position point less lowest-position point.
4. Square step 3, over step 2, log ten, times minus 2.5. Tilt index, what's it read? 4.3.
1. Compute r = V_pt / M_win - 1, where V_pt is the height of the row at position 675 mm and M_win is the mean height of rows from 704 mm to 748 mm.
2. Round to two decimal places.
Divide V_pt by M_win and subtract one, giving -0.12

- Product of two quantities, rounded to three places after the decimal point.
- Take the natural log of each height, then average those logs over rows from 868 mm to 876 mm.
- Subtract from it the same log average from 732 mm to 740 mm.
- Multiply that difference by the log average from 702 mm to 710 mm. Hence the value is -0.041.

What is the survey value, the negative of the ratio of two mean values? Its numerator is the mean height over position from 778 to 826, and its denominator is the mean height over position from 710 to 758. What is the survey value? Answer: -0.81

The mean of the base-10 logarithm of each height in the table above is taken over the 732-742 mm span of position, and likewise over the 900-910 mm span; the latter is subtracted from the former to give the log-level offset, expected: 0.10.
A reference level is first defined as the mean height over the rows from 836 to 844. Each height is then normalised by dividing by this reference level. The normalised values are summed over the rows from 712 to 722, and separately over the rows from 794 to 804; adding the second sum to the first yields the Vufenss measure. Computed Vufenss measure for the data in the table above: 21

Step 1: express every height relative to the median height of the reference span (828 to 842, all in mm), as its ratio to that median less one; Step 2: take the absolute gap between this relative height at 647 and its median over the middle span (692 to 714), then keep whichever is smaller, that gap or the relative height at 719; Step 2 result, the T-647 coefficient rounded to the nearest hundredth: 0.14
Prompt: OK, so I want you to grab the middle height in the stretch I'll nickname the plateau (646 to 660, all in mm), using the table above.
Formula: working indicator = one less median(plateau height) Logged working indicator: -0.13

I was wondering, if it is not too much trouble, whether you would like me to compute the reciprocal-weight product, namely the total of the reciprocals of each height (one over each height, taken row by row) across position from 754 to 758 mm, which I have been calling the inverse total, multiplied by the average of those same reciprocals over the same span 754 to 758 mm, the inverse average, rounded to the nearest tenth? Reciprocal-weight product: 1.6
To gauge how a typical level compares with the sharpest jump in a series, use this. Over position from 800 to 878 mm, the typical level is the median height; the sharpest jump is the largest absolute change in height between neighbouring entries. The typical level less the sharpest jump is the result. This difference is 0.76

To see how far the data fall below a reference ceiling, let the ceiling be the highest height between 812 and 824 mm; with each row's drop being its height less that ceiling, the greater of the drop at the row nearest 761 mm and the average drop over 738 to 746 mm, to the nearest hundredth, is 0.16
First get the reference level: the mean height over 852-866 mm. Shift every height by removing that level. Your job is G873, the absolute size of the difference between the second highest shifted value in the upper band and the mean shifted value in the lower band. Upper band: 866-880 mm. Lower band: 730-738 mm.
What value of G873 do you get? 0.27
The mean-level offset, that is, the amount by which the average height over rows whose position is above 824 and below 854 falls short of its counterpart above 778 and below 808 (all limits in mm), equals 0.38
